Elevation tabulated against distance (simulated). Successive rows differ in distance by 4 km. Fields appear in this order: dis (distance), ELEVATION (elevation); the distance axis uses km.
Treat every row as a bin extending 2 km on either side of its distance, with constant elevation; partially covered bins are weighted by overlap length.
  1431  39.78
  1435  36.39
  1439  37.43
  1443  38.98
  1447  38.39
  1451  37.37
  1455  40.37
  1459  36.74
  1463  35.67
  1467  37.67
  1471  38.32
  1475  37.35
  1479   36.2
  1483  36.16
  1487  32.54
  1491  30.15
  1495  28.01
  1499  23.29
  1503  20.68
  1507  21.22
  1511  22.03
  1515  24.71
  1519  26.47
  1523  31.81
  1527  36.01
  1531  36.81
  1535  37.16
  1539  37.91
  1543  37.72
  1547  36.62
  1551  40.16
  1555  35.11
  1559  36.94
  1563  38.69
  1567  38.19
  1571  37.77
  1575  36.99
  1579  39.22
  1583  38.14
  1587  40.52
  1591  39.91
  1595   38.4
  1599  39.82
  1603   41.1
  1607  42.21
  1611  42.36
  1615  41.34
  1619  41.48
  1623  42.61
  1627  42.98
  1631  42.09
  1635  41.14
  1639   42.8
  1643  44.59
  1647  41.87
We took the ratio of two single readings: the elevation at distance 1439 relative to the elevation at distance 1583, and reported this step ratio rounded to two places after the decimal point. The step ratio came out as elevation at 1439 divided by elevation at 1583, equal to 0.98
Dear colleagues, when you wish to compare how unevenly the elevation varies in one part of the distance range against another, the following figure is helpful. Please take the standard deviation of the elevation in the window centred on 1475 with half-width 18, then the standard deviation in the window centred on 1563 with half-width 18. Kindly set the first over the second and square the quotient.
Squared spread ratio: 3.0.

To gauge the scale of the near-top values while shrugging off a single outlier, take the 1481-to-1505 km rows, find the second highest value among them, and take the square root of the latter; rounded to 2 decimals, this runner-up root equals 5.70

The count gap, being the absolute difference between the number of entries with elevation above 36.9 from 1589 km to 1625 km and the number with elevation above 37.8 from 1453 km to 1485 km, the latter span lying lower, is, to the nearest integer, 7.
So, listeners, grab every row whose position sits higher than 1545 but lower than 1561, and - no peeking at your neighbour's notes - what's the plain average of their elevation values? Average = 37.2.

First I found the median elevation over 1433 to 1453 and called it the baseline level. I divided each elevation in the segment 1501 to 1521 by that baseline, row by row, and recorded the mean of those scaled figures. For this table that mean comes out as 0.62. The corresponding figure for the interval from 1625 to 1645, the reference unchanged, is 1.14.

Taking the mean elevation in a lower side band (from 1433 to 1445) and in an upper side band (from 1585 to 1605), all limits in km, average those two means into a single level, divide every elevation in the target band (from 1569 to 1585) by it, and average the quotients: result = 0.98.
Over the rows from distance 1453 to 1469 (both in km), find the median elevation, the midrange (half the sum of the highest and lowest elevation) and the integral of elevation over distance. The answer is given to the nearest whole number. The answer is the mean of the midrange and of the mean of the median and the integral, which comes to 179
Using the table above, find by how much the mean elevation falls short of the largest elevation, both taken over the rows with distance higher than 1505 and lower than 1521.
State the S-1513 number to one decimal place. 2.9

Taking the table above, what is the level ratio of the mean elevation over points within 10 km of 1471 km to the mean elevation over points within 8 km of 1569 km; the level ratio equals 0.98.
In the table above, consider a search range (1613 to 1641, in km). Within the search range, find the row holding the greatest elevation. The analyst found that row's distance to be 1627 km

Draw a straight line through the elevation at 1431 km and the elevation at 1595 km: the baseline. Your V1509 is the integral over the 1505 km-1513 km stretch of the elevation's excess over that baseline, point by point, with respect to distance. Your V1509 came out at -140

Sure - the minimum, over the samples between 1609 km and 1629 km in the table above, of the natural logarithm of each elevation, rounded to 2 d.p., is 3.72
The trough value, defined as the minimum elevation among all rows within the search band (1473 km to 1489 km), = 32.54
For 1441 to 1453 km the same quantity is 37.37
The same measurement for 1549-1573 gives 35.11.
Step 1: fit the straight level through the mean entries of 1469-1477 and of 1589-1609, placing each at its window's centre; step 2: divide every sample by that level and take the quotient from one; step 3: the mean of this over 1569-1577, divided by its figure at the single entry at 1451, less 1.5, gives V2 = 60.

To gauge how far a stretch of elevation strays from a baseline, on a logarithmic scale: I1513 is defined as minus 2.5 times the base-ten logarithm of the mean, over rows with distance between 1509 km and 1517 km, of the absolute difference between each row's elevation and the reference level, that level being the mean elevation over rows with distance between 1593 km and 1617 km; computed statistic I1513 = -3.1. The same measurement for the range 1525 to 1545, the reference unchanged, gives -1.4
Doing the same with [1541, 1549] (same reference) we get -1.4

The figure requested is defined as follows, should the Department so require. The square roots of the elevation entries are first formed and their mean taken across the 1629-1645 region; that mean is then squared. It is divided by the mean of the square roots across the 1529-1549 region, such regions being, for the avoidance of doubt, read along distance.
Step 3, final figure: 7.0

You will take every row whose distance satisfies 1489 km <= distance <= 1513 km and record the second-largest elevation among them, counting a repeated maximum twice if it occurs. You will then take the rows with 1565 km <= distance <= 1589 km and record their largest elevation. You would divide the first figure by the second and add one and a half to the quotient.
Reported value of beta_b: 2.19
